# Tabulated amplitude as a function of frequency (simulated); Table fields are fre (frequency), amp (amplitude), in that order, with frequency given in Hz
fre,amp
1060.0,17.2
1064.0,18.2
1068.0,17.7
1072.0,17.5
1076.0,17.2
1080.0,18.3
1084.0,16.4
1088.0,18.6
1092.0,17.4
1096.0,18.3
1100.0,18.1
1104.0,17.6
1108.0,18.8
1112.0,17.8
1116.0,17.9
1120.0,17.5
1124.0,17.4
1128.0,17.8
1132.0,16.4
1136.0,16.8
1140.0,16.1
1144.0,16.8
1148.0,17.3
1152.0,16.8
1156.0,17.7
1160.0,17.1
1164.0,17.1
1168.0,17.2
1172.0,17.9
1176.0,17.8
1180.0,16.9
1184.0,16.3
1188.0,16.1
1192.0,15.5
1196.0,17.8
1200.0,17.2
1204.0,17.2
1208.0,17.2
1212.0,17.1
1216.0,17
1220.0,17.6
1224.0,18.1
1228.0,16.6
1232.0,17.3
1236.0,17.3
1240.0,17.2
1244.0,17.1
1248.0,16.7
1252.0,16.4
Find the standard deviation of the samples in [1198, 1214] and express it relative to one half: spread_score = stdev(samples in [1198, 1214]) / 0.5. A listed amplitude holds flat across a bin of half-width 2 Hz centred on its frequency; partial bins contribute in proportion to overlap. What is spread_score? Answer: 0.1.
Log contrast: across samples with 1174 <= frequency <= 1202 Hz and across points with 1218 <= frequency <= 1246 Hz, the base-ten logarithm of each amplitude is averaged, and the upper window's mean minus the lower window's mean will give 0.013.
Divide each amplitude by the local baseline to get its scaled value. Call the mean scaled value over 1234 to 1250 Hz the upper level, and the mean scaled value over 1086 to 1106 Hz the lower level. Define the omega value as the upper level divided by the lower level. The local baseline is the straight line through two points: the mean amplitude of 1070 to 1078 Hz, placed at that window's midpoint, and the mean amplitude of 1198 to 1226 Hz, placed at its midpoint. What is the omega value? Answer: 0.949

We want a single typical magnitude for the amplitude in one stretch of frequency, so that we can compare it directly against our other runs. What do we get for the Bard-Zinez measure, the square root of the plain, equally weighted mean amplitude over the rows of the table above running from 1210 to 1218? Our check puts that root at 4.129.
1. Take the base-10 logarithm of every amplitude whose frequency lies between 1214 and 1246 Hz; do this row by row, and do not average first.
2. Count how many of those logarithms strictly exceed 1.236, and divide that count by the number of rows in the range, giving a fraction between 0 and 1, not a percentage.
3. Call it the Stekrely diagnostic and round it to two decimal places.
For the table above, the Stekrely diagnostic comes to 0.50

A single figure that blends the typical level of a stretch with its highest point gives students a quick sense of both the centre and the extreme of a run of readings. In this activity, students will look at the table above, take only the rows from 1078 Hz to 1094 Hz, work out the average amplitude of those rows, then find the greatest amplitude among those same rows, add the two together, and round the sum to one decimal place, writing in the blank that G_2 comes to 36.3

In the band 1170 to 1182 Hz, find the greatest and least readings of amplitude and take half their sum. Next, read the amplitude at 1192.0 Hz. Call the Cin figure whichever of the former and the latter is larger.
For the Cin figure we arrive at 17.40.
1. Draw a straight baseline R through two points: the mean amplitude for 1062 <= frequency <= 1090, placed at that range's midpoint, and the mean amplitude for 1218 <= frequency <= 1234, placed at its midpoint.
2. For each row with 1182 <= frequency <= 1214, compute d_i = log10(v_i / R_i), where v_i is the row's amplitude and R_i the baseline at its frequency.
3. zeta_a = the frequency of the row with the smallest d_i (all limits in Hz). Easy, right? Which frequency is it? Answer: 1192.0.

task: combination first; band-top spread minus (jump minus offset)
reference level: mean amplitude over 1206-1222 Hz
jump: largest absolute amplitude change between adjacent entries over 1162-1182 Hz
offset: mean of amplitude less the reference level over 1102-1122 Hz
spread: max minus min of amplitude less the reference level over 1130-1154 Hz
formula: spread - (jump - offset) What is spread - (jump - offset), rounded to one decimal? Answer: 1.0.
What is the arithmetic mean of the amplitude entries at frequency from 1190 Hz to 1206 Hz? 16.9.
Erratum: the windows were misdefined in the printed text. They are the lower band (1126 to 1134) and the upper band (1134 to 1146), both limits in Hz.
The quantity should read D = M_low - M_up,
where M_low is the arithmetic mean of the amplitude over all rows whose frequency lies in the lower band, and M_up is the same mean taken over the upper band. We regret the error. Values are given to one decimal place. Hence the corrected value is 0.5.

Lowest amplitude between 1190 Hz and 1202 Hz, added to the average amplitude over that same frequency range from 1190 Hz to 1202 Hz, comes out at 32.3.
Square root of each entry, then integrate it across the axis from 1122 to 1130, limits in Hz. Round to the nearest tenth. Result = 33.6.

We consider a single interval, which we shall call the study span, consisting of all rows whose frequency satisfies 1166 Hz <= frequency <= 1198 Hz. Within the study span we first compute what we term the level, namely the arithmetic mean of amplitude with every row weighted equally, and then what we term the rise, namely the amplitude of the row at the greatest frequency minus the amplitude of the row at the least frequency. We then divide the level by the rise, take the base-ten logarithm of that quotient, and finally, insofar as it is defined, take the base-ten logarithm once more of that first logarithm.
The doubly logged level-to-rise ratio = 0.162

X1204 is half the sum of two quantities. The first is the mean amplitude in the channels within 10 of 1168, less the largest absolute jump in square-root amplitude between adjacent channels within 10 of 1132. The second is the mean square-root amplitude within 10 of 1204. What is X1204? 10.7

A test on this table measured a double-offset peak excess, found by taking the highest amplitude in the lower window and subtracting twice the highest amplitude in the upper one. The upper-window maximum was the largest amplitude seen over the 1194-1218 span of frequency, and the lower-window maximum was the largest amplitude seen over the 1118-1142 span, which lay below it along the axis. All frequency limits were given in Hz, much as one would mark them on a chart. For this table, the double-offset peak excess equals -17.8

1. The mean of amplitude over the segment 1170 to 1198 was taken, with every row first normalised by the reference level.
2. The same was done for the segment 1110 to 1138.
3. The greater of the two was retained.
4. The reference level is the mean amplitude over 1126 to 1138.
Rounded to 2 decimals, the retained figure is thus 1.02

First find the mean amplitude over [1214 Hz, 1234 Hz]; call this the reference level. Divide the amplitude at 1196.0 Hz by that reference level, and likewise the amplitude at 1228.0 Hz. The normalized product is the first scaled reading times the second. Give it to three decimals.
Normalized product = 0.985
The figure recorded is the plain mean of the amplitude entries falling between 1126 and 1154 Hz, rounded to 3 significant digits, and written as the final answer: 16.9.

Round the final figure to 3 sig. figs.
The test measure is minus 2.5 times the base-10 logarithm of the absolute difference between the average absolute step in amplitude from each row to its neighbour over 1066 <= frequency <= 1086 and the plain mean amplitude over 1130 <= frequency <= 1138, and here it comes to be -2.99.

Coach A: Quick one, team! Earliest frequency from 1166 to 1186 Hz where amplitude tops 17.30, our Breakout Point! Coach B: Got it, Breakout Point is 1172.0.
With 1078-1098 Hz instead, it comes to 1080.0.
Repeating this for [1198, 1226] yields 1220.0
